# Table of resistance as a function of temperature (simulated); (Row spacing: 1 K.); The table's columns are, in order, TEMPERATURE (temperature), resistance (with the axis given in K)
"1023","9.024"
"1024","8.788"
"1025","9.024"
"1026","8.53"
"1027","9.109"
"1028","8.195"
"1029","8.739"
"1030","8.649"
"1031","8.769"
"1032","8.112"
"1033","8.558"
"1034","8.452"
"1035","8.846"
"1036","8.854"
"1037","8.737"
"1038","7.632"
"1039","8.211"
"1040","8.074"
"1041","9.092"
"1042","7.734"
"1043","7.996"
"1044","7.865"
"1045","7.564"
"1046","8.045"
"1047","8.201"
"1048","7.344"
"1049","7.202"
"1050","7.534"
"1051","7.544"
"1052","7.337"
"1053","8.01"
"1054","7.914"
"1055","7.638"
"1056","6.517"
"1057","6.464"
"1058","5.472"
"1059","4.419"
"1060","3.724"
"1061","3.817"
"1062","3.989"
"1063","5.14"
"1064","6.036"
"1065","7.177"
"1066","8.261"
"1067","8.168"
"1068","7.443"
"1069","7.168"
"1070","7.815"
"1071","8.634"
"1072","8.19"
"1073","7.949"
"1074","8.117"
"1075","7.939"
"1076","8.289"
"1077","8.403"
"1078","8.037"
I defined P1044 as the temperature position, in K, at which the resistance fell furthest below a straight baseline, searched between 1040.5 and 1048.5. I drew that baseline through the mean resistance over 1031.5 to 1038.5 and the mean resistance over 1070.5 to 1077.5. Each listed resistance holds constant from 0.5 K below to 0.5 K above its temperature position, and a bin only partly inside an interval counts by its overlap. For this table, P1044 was 1048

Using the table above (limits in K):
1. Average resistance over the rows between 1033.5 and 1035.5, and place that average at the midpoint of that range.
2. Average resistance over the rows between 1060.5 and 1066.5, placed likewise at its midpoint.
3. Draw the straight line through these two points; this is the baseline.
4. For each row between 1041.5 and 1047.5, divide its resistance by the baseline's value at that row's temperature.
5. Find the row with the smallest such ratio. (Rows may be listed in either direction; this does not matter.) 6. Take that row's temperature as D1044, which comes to 1042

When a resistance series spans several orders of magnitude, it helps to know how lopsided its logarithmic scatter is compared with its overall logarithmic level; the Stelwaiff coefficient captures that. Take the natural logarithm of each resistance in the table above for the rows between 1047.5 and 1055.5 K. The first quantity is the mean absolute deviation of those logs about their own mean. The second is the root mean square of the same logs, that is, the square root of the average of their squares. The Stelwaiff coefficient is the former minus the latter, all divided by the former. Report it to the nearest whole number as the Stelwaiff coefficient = -70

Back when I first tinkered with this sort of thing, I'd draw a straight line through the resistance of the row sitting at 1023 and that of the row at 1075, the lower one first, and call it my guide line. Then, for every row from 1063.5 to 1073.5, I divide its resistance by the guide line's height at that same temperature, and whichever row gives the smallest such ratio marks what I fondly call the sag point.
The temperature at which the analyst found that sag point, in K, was 1064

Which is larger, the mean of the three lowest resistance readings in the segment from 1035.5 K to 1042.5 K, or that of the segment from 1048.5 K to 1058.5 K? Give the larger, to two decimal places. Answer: 7.81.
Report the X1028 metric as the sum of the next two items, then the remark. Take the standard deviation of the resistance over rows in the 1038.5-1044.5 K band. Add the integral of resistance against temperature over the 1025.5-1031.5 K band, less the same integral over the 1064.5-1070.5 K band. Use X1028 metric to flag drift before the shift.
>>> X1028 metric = 6.4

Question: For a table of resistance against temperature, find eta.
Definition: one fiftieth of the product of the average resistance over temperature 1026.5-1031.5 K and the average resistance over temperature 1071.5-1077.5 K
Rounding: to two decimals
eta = 1.42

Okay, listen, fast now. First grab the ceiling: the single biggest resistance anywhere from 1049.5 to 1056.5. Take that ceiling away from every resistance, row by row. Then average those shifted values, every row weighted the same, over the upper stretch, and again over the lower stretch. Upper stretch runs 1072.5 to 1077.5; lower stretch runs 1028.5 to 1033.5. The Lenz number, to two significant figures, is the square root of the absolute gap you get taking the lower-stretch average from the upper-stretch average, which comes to 0.65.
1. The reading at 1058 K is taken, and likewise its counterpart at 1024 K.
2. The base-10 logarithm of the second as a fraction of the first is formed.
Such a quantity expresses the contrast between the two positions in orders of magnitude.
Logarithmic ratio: 0.21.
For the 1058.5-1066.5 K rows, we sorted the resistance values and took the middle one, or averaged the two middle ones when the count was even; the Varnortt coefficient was 4.78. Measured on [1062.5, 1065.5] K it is 6.04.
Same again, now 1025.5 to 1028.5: 8.53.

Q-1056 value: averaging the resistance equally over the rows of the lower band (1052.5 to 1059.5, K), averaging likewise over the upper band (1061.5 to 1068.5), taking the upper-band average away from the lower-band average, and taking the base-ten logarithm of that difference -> -1.5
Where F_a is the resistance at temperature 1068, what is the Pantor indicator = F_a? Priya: 7.443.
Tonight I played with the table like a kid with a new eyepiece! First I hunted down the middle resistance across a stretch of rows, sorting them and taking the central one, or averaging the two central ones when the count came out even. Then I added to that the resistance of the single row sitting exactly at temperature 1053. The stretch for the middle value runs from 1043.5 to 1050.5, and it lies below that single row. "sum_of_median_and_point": 15.6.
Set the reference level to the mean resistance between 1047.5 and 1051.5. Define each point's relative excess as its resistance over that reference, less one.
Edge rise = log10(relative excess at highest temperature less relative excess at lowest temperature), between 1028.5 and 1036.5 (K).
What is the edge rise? -1.8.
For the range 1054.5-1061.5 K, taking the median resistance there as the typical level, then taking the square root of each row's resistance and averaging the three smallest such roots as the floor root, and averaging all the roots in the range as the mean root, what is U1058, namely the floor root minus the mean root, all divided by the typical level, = -0.0579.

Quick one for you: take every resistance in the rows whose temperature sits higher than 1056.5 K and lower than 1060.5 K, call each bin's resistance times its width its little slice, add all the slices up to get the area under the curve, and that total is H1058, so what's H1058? 20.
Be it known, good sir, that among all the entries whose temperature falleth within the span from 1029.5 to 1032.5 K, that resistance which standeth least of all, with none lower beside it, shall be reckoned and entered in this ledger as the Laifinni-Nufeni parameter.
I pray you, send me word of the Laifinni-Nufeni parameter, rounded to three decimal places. 8.112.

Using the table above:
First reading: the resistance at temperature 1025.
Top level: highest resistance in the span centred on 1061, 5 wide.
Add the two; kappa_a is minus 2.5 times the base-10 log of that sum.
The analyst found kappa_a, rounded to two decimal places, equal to -2.88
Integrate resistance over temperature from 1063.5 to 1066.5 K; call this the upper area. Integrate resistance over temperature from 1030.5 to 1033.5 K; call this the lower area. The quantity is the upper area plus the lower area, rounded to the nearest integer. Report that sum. 47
